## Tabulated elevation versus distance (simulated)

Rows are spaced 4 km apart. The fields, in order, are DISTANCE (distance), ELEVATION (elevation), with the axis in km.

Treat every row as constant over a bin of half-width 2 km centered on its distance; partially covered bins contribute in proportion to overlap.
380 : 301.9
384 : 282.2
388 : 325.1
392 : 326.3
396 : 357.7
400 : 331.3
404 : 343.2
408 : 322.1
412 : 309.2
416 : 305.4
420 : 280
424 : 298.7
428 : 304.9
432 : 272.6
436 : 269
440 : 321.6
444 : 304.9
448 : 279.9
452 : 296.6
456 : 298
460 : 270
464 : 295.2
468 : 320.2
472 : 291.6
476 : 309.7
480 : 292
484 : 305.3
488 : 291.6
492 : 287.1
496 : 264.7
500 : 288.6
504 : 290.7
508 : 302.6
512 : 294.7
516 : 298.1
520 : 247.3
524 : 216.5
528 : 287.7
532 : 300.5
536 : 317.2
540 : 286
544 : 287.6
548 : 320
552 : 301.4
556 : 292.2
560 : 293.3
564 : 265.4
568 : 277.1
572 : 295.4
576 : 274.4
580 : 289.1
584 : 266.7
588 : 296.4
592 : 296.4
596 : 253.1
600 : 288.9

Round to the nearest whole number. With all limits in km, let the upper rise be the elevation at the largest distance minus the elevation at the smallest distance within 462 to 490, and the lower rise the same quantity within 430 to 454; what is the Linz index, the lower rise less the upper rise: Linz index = 28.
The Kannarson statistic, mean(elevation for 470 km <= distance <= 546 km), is 287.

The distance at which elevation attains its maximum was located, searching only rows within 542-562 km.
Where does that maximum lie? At 548 km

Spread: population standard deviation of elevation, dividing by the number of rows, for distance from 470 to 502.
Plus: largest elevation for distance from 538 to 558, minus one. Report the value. 332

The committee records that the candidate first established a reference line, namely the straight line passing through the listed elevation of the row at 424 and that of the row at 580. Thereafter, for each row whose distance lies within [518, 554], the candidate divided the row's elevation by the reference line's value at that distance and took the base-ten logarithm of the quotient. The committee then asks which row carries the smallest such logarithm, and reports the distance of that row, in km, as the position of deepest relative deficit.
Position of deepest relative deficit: 524 km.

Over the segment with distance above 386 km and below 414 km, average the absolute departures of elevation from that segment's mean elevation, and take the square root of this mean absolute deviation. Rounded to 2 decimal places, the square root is 3.38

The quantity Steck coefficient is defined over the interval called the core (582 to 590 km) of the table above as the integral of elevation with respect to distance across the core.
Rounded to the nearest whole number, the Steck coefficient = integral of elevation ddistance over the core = 2252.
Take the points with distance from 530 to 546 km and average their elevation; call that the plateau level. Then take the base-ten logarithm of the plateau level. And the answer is 2.47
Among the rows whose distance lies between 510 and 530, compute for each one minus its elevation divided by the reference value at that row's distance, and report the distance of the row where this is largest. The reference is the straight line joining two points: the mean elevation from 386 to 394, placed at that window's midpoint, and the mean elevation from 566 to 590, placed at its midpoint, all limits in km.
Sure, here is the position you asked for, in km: 524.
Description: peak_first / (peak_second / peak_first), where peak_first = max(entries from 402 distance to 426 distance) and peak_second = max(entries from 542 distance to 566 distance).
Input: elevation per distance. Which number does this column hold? 368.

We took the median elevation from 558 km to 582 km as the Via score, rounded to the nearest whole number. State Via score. 283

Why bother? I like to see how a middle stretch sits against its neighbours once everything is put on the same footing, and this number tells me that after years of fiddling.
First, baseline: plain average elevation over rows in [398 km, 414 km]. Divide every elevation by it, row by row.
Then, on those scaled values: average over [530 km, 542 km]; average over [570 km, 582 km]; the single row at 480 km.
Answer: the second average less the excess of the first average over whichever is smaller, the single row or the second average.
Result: 0.83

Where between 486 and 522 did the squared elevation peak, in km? 508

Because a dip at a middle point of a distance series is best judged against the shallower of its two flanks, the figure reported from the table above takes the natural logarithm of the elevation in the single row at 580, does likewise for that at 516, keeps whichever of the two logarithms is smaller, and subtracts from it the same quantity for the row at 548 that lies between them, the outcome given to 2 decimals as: -0.10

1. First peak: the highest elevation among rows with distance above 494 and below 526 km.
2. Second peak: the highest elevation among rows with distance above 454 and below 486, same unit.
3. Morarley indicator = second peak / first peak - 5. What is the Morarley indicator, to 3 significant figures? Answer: -3.94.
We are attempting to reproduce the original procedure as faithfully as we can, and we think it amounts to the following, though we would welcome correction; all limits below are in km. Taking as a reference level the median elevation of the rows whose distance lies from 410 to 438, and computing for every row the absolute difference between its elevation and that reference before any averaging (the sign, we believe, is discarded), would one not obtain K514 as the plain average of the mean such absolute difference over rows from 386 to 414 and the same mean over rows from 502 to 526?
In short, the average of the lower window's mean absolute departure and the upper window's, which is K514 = 29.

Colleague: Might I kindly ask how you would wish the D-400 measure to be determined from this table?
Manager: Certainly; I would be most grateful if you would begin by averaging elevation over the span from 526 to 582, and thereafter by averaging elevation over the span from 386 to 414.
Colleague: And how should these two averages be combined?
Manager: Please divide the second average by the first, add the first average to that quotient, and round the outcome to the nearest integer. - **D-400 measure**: 293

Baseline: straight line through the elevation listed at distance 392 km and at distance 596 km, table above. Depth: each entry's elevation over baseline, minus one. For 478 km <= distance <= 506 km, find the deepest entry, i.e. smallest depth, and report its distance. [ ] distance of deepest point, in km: 496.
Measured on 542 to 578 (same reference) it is 564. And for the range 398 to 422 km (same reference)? 420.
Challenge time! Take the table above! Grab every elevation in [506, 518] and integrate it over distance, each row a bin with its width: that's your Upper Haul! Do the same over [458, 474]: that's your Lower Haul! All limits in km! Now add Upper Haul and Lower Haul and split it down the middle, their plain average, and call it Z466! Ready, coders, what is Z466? 4145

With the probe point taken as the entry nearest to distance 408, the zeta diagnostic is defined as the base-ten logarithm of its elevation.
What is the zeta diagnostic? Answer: 2.51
